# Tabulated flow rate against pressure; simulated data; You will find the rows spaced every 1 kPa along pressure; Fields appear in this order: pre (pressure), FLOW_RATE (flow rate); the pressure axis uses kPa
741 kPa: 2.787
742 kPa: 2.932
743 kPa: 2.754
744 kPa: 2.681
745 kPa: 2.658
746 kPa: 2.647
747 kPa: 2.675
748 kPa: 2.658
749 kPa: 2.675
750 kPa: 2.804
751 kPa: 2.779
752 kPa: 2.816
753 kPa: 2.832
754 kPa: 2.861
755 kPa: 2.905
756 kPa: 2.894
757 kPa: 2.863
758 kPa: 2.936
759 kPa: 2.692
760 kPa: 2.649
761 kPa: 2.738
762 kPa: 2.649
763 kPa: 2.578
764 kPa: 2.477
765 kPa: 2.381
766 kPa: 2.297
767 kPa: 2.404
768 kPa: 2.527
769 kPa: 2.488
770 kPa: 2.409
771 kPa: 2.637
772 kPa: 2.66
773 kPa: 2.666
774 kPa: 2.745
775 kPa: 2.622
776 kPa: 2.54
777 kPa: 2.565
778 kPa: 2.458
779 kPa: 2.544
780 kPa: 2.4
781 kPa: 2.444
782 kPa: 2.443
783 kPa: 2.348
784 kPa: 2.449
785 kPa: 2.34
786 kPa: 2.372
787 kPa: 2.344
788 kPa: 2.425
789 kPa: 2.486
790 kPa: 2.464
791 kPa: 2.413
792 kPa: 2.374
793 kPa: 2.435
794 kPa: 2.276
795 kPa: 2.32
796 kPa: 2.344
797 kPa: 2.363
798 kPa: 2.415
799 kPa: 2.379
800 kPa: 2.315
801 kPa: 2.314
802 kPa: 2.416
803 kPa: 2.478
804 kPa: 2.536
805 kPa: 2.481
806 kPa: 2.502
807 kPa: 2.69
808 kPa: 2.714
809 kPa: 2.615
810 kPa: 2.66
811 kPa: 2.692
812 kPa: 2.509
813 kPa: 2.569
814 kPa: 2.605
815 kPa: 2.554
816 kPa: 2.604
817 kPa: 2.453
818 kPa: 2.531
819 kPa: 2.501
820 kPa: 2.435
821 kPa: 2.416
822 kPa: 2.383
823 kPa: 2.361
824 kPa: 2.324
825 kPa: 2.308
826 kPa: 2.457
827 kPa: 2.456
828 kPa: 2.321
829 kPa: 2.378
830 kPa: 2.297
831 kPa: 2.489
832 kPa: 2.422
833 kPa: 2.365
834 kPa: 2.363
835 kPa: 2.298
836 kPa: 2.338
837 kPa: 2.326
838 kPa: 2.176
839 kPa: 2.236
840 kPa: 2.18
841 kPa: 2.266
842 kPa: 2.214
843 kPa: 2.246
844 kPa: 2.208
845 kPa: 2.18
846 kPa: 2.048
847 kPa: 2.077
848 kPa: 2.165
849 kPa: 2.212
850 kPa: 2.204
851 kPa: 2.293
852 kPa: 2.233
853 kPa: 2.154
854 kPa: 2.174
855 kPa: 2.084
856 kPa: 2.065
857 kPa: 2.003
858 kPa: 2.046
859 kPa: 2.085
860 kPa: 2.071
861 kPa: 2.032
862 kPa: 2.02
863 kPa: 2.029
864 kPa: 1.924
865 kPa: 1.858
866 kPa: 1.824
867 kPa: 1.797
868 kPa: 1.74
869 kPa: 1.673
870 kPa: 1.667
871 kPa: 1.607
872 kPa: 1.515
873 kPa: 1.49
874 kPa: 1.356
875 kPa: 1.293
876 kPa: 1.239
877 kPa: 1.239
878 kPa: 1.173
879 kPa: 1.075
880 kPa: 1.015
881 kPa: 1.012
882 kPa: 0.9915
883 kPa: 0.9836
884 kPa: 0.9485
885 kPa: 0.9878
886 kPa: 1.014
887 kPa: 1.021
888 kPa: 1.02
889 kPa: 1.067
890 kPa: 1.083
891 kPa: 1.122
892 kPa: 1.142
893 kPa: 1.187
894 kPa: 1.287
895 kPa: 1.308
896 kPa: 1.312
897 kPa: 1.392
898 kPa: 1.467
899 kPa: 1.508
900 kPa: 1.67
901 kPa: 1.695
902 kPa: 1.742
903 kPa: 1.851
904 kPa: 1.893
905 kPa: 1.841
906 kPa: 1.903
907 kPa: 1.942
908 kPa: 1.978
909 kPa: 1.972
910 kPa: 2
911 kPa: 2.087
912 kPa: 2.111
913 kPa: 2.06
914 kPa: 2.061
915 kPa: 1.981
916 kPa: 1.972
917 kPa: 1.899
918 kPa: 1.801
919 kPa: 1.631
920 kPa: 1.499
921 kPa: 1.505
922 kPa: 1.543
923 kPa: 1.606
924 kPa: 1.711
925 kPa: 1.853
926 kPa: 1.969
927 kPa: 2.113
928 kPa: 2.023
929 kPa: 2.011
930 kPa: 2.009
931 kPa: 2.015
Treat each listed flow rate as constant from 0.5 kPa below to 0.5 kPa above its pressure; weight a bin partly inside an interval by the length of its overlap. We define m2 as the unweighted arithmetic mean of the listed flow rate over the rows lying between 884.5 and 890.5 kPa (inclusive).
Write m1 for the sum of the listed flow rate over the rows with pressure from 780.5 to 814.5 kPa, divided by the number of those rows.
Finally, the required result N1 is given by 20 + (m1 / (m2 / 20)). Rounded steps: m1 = 2.5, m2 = 1.0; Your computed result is 68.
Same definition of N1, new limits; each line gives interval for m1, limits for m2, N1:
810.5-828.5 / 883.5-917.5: 51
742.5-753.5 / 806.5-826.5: 42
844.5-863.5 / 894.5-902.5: 48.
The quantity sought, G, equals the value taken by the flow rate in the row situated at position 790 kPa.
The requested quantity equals 2.464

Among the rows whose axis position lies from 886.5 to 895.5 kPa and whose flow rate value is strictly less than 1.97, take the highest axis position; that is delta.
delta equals 895 kPa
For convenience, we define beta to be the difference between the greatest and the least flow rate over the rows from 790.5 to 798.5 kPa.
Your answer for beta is 0.159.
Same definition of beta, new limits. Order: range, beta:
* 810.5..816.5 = 0.183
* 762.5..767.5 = 0.281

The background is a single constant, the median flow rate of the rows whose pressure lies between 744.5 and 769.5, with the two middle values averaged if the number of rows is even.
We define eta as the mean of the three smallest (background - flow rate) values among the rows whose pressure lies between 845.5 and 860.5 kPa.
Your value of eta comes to 0.43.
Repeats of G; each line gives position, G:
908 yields 1.978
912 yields 2.111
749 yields 2.675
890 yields 1.083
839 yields 2.236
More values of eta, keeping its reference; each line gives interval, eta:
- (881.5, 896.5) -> 1.37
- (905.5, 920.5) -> 0.59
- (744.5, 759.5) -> -0.24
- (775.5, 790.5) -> 0.13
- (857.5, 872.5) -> 0.61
